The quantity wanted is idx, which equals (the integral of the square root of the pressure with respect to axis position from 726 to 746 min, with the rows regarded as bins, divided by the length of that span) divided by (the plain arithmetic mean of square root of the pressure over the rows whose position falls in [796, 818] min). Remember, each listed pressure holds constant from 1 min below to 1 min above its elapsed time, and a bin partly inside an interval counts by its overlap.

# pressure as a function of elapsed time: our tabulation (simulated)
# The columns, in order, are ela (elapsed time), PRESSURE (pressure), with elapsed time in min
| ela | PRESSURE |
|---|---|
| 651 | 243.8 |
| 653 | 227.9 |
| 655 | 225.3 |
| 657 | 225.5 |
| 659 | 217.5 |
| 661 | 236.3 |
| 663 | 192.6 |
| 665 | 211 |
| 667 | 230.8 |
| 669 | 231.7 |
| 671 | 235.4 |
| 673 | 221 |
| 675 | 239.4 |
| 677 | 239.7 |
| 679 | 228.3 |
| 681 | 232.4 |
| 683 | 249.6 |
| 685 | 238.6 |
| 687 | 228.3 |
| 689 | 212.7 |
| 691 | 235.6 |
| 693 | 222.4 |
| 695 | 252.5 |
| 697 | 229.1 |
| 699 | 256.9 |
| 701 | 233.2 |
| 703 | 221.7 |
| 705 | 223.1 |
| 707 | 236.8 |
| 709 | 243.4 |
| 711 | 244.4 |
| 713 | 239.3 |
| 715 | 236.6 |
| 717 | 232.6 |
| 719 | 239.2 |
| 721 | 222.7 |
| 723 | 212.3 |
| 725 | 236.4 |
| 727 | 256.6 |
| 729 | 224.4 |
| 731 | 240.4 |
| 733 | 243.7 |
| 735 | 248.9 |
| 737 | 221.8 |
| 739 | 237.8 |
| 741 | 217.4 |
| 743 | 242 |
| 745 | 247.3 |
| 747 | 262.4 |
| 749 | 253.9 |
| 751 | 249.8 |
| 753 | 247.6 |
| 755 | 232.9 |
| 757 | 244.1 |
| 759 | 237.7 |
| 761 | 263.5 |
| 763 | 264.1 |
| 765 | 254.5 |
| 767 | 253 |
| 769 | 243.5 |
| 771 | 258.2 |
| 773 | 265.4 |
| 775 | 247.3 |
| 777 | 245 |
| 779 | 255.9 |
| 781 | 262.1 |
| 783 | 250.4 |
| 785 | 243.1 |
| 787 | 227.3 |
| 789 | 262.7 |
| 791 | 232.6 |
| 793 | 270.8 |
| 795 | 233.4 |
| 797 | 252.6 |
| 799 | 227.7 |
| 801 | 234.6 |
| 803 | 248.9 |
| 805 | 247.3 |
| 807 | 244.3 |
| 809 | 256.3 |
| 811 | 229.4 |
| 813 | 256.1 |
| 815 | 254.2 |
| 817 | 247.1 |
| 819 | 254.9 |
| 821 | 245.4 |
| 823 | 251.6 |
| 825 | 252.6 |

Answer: 0.98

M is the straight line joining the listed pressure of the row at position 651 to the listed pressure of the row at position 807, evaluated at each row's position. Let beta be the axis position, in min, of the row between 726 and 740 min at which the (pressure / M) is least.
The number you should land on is 737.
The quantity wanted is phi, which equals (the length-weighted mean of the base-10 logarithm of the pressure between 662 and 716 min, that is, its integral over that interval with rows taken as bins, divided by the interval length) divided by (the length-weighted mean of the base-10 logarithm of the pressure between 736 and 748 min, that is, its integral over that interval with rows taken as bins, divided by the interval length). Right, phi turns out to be 0.995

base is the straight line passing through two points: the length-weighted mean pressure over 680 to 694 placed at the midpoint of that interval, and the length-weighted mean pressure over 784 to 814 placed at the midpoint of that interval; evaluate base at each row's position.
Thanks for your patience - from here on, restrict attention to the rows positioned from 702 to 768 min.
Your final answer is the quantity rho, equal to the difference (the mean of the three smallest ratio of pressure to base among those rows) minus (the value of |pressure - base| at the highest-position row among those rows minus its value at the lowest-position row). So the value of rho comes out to 0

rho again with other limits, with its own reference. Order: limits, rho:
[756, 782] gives -14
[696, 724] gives -19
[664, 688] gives 16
